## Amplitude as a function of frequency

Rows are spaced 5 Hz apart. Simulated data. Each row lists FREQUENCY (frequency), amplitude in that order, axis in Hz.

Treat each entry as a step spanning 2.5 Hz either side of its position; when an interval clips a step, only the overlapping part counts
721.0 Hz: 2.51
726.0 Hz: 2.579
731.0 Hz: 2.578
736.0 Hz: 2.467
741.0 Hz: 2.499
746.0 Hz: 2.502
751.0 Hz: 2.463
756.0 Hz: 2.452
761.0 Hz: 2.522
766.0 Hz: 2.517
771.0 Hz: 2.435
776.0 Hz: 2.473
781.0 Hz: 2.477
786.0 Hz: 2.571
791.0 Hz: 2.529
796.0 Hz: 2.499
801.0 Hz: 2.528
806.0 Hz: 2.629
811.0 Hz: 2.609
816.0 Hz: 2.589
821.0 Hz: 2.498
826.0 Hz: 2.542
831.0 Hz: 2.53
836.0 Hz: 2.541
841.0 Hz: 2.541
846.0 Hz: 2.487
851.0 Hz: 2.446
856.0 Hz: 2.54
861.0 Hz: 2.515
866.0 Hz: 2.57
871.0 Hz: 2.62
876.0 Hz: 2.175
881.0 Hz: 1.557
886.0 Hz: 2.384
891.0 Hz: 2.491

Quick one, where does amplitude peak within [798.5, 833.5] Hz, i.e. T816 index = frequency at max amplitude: 806.0 Hz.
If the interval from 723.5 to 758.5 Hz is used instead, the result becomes 726.0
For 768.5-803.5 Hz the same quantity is 786.0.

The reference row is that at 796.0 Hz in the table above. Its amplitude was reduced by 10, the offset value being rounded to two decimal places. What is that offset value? -7.50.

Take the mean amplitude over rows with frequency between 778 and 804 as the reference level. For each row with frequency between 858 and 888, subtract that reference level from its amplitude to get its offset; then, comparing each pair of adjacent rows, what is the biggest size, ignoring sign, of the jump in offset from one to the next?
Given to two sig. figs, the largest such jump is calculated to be 0.83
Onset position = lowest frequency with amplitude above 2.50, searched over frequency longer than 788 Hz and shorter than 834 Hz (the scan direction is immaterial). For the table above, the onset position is 791.0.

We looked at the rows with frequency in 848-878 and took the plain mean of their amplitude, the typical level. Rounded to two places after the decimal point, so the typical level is 2.48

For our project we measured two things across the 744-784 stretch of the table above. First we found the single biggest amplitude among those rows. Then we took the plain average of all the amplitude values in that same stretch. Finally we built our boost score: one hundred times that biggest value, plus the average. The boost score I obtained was 255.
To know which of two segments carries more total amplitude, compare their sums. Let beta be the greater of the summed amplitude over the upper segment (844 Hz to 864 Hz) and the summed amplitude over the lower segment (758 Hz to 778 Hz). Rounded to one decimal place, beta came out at 10.0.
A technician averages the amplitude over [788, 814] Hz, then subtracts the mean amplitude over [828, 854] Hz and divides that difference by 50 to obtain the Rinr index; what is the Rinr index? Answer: 0.0010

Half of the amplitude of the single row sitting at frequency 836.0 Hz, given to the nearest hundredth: 1.27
